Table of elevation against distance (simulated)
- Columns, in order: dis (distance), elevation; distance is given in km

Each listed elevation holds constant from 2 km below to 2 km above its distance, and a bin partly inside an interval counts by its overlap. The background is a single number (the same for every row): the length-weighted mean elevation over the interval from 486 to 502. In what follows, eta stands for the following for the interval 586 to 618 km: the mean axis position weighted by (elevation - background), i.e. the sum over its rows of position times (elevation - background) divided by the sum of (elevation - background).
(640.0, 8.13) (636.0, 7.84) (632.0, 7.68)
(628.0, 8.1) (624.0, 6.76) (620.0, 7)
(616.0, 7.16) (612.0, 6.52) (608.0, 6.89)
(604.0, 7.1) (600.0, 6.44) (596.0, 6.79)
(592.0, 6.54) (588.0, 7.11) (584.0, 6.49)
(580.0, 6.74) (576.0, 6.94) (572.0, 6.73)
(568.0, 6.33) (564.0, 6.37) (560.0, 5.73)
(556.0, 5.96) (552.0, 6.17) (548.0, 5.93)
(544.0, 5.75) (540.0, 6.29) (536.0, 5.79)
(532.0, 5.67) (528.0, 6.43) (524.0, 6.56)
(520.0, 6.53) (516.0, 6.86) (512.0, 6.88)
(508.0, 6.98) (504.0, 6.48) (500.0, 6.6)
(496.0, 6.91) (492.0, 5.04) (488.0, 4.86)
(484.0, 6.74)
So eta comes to 602.3 km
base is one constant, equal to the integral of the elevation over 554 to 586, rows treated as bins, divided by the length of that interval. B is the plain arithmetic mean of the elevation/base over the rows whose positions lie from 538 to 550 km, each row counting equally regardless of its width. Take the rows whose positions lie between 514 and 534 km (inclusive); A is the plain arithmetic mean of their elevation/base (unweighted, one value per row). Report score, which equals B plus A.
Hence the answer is 1.93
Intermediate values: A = 1.00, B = 0.93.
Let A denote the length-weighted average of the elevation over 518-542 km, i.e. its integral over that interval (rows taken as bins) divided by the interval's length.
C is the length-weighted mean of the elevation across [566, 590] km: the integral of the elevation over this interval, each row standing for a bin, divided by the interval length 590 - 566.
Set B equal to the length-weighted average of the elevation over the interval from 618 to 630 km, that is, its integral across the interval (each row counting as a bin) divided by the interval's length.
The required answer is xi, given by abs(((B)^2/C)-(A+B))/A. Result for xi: 0.90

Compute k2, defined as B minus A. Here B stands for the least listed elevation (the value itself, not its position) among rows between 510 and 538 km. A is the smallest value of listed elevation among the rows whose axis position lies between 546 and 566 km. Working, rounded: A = 5.73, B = 5.67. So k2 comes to -0.1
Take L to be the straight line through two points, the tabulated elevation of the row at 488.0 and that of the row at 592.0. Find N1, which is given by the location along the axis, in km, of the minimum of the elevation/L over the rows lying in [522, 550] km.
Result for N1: 544.0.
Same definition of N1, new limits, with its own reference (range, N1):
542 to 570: 560.0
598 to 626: 612.0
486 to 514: 488.0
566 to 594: 592.0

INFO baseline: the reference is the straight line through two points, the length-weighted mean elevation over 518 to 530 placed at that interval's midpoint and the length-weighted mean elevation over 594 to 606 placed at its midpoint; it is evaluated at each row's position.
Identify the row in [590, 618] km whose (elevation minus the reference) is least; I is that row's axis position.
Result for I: 600.0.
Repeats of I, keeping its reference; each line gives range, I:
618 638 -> 624.0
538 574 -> 560.0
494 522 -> 520.0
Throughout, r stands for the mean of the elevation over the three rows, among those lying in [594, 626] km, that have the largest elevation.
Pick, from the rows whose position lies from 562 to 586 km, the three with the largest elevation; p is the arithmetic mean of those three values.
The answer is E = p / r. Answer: 0.96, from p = 6.80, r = 7.09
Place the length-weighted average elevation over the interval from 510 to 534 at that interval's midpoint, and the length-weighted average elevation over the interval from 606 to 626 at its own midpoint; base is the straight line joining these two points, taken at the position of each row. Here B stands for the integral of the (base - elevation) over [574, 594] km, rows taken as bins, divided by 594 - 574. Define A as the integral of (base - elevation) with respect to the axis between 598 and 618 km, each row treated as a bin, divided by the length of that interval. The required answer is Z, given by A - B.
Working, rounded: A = 0.0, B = -0.03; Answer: 0.04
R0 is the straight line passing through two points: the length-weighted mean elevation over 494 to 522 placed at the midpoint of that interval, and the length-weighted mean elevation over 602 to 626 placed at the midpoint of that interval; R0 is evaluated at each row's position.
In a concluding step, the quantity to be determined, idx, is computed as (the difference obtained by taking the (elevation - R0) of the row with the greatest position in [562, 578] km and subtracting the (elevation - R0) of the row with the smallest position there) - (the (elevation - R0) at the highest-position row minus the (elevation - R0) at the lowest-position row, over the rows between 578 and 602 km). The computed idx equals 0.9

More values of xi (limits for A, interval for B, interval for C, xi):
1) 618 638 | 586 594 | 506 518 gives 1.01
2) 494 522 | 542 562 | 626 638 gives 1.22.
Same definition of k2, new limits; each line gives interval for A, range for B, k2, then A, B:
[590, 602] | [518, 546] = -0.8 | 6.44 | 5.67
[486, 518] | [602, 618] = 1.7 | 4.86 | 6.52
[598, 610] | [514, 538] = -0.8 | 6.44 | 5.67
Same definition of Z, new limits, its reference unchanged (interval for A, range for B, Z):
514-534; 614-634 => 0.53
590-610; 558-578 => -0.20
